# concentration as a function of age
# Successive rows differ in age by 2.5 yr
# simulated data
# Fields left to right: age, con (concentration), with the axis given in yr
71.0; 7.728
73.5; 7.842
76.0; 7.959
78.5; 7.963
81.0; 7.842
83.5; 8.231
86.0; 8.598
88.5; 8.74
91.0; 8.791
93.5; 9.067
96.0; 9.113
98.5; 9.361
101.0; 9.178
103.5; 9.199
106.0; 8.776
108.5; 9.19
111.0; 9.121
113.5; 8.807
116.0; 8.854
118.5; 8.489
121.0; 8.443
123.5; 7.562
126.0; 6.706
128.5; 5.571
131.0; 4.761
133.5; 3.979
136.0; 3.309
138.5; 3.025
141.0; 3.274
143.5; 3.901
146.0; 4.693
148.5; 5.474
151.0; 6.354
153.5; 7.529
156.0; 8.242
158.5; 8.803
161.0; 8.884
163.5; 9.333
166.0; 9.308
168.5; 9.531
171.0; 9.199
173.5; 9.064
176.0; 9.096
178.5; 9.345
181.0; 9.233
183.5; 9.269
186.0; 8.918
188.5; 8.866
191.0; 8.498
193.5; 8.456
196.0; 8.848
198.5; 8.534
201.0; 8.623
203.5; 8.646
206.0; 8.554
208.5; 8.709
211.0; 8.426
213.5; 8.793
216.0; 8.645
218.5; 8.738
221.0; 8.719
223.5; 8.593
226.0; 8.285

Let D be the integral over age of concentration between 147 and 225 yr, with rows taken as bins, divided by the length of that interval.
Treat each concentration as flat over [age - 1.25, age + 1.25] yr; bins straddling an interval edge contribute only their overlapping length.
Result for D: 8.61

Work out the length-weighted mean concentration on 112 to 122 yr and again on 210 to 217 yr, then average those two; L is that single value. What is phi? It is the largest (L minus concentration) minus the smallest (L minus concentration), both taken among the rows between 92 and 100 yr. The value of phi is 0.29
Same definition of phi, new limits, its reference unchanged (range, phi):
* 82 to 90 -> 0.51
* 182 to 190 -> 0.40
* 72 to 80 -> 0.12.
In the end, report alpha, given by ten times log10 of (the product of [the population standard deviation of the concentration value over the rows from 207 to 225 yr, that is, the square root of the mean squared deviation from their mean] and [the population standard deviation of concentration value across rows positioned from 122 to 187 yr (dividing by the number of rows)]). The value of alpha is -6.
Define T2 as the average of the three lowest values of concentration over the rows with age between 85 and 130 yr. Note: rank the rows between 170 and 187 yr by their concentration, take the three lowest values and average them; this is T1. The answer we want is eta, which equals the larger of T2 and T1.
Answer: 9.03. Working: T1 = 9.03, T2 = 6.6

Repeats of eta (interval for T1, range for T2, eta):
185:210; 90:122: 8.57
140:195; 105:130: 6.61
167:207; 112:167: 8.50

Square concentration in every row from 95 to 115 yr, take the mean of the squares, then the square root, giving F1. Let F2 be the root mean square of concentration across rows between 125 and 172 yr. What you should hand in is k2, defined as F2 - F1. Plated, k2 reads -2.3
